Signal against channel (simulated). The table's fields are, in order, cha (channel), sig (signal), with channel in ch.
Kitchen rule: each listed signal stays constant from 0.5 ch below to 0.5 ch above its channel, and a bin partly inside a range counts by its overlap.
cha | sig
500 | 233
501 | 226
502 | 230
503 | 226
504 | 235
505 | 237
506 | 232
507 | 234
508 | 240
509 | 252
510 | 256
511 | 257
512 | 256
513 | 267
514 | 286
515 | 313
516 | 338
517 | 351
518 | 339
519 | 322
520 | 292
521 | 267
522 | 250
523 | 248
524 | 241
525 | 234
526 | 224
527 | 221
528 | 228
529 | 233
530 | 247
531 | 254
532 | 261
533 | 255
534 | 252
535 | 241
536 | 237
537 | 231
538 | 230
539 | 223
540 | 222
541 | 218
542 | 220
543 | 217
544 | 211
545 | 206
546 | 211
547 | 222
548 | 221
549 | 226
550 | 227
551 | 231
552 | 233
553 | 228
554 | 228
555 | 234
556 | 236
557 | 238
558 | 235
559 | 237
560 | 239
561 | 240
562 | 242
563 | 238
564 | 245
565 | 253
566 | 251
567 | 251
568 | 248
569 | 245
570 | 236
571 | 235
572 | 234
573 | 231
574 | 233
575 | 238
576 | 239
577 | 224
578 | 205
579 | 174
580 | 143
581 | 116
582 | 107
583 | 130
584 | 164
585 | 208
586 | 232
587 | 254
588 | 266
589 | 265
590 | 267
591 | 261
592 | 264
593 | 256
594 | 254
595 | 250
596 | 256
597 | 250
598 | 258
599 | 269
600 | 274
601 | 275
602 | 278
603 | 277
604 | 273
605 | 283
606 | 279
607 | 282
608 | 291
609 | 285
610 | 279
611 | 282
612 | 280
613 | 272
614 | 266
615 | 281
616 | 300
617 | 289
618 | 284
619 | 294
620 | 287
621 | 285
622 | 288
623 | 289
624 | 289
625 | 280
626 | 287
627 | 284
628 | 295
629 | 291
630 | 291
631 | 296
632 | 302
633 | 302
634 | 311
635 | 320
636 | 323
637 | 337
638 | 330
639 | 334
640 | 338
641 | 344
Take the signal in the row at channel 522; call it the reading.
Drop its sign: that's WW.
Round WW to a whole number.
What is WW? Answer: 250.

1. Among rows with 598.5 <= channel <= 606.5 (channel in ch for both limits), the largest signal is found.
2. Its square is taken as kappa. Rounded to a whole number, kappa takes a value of 80089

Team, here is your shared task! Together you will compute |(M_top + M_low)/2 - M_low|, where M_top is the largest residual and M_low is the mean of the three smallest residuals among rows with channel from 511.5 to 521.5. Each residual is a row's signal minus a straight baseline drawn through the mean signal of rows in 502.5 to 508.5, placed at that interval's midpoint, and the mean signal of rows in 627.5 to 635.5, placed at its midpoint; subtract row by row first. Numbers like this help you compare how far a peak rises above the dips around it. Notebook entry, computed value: 43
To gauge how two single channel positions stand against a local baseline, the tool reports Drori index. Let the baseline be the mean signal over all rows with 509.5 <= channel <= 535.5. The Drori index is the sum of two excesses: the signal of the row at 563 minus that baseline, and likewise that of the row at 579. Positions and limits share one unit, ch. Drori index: -121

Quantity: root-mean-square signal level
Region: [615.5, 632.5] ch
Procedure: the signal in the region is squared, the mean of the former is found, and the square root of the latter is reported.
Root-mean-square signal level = 290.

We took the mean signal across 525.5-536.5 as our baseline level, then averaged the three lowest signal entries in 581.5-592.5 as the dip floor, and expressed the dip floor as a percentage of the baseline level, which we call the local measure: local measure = 55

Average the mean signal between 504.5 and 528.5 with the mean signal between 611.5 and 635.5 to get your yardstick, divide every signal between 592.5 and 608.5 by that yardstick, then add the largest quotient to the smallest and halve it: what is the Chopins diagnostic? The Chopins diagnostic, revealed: 0.97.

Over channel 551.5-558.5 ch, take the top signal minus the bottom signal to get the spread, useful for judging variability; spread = 10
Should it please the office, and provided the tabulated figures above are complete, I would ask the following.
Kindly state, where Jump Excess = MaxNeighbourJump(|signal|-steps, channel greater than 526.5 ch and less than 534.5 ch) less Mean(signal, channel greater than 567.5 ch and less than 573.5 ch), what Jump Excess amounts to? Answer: -224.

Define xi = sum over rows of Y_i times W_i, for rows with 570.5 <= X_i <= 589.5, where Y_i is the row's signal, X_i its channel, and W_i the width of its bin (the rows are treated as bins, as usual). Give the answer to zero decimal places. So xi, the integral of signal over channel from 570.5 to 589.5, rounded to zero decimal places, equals 3898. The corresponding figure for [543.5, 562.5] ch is 4345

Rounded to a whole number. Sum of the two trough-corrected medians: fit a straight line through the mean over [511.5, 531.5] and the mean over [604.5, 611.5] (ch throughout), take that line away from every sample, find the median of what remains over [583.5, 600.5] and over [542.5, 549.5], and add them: -81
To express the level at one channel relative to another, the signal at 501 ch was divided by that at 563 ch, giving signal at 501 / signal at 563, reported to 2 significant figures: 0.95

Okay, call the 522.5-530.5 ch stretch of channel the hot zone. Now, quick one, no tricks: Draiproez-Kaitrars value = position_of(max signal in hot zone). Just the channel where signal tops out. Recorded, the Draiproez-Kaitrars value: 523 ch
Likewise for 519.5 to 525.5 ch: 520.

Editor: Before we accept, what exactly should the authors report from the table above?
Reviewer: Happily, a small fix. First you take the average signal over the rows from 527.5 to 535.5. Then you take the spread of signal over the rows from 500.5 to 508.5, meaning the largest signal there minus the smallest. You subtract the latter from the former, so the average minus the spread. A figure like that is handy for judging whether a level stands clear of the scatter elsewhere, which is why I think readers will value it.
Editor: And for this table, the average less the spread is 232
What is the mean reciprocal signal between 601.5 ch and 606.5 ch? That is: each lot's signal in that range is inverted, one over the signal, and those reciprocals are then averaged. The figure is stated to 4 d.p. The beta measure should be 0.0036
